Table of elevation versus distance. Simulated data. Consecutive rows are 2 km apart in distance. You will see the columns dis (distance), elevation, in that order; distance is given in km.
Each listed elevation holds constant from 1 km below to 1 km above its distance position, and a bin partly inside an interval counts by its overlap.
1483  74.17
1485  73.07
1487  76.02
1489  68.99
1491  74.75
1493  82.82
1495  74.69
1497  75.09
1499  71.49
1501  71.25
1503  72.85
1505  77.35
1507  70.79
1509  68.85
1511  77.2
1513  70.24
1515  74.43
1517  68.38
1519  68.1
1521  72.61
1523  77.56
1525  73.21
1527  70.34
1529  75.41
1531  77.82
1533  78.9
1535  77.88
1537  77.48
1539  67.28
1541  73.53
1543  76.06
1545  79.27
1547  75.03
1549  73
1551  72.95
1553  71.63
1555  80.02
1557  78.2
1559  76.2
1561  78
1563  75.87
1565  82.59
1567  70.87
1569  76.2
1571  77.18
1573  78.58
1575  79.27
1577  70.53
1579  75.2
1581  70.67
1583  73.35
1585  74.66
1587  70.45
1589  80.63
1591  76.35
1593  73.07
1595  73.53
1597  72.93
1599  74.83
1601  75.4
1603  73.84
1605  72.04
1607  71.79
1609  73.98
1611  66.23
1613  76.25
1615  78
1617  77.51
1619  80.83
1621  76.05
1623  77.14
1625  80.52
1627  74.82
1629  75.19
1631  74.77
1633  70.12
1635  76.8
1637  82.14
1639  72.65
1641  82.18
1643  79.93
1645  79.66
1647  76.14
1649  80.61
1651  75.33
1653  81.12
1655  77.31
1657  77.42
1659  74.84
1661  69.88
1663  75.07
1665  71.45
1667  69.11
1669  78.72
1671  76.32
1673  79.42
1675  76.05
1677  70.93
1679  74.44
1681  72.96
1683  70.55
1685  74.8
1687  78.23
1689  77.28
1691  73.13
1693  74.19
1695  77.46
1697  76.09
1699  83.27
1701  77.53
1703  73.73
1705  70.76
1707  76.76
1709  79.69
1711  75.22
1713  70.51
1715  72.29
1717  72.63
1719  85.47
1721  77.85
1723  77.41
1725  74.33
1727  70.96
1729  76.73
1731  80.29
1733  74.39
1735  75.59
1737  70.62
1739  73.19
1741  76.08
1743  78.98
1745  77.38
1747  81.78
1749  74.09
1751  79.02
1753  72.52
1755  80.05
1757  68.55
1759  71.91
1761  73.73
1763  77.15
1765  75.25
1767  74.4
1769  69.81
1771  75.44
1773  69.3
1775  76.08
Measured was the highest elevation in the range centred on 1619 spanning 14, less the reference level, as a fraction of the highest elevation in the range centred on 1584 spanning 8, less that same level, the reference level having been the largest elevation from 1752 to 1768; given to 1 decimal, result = -0.1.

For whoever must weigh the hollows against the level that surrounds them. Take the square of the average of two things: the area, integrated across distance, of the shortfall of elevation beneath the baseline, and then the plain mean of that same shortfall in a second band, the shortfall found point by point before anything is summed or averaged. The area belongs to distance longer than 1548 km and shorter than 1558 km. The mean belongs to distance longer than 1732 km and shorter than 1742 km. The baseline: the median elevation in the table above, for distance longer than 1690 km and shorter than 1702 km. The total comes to 90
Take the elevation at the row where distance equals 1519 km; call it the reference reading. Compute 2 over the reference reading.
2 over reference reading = 0.0294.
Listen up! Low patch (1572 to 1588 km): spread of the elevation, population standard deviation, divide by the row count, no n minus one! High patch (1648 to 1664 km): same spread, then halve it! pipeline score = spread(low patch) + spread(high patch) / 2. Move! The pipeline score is 5.0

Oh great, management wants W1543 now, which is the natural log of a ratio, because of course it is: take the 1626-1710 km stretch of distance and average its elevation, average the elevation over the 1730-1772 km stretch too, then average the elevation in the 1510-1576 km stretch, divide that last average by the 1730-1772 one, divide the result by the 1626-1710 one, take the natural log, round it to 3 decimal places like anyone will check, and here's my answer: -4.331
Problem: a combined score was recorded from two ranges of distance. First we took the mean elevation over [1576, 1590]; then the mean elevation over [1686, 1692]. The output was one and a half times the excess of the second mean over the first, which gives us 4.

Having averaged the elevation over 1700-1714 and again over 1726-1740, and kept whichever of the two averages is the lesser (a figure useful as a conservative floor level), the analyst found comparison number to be 74.5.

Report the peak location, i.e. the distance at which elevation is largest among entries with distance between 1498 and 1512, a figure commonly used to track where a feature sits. 1505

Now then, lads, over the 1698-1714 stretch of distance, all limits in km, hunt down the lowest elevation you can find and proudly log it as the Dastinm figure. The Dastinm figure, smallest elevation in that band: 70.51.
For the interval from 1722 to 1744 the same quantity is 70.62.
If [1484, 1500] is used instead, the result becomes 68.99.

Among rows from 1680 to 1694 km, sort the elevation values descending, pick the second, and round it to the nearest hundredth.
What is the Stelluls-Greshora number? 77.28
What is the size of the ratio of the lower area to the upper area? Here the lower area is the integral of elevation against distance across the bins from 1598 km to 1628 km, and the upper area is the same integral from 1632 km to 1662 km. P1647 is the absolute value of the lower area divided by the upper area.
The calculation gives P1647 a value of 0.977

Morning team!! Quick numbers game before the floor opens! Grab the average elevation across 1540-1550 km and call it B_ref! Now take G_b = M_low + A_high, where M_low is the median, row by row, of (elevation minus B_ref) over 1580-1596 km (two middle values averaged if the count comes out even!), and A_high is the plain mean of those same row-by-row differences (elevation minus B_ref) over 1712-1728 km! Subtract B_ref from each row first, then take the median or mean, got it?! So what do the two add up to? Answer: -2.1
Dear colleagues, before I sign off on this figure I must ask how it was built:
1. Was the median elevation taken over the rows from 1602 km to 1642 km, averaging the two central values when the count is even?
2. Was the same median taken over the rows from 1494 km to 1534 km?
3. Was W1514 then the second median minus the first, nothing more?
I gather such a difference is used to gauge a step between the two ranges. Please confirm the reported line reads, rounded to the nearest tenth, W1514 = -2.6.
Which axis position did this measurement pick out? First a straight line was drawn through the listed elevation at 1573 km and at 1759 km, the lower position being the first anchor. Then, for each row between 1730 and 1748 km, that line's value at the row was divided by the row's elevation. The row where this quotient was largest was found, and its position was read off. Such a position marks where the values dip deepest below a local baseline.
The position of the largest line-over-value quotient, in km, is 1737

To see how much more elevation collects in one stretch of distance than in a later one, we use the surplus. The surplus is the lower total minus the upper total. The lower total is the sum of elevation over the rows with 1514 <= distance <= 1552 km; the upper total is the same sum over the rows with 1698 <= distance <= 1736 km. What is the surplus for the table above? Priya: -36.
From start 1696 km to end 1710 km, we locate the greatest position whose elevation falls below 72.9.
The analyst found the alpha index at 1705 km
